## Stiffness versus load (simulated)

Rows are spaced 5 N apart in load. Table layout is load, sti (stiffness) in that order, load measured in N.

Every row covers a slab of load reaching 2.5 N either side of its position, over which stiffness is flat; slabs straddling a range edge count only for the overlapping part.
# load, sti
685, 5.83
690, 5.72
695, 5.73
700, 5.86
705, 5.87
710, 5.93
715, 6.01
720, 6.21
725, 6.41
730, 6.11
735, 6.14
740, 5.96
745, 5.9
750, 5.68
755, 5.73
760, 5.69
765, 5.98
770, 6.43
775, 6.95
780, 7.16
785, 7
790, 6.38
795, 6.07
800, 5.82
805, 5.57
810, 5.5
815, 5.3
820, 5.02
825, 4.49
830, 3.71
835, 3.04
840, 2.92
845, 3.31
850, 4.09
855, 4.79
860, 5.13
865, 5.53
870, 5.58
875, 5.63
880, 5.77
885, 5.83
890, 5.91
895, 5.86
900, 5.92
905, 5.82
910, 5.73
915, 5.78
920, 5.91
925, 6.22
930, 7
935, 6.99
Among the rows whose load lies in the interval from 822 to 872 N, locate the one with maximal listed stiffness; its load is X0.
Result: 870 N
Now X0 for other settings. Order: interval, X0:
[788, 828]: 790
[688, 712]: 710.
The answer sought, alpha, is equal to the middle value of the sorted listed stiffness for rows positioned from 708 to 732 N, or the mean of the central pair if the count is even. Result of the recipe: 6.1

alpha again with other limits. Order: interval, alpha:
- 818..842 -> 3.7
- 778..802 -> 6.4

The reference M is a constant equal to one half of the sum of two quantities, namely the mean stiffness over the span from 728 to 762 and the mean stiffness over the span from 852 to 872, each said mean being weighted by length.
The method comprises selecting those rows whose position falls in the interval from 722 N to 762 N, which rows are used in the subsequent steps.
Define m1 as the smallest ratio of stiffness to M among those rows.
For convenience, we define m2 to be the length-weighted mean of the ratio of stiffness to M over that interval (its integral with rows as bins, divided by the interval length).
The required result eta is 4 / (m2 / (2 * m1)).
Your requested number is 7.63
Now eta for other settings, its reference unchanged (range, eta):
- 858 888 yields 7.34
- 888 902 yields 7.95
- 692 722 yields 7.73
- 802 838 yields 5.23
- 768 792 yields 7.51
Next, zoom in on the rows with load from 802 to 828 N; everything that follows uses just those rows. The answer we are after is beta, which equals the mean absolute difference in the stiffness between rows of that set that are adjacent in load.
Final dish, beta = 0.3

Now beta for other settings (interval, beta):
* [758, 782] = 0.4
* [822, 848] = 0.5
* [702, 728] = 0.1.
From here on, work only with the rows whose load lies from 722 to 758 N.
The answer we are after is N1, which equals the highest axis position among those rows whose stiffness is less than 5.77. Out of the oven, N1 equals 755 N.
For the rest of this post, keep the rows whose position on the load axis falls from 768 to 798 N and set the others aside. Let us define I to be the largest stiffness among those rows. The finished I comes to 7.16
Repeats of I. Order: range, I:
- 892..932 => 7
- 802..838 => 5.57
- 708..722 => 6.21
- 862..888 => 5.83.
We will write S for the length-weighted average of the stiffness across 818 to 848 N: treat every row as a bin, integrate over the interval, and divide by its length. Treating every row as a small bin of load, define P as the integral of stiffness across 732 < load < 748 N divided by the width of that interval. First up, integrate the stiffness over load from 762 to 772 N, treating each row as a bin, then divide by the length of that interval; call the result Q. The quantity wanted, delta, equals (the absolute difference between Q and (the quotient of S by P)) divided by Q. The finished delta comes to 0.90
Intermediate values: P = 6.0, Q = 6.2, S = 3.7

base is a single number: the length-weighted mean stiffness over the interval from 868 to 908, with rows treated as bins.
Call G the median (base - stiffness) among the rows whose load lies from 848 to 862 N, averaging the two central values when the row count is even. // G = 1.0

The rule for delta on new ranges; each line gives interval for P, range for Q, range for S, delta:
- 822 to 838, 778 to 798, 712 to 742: 0.75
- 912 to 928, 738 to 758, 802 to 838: 0.87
